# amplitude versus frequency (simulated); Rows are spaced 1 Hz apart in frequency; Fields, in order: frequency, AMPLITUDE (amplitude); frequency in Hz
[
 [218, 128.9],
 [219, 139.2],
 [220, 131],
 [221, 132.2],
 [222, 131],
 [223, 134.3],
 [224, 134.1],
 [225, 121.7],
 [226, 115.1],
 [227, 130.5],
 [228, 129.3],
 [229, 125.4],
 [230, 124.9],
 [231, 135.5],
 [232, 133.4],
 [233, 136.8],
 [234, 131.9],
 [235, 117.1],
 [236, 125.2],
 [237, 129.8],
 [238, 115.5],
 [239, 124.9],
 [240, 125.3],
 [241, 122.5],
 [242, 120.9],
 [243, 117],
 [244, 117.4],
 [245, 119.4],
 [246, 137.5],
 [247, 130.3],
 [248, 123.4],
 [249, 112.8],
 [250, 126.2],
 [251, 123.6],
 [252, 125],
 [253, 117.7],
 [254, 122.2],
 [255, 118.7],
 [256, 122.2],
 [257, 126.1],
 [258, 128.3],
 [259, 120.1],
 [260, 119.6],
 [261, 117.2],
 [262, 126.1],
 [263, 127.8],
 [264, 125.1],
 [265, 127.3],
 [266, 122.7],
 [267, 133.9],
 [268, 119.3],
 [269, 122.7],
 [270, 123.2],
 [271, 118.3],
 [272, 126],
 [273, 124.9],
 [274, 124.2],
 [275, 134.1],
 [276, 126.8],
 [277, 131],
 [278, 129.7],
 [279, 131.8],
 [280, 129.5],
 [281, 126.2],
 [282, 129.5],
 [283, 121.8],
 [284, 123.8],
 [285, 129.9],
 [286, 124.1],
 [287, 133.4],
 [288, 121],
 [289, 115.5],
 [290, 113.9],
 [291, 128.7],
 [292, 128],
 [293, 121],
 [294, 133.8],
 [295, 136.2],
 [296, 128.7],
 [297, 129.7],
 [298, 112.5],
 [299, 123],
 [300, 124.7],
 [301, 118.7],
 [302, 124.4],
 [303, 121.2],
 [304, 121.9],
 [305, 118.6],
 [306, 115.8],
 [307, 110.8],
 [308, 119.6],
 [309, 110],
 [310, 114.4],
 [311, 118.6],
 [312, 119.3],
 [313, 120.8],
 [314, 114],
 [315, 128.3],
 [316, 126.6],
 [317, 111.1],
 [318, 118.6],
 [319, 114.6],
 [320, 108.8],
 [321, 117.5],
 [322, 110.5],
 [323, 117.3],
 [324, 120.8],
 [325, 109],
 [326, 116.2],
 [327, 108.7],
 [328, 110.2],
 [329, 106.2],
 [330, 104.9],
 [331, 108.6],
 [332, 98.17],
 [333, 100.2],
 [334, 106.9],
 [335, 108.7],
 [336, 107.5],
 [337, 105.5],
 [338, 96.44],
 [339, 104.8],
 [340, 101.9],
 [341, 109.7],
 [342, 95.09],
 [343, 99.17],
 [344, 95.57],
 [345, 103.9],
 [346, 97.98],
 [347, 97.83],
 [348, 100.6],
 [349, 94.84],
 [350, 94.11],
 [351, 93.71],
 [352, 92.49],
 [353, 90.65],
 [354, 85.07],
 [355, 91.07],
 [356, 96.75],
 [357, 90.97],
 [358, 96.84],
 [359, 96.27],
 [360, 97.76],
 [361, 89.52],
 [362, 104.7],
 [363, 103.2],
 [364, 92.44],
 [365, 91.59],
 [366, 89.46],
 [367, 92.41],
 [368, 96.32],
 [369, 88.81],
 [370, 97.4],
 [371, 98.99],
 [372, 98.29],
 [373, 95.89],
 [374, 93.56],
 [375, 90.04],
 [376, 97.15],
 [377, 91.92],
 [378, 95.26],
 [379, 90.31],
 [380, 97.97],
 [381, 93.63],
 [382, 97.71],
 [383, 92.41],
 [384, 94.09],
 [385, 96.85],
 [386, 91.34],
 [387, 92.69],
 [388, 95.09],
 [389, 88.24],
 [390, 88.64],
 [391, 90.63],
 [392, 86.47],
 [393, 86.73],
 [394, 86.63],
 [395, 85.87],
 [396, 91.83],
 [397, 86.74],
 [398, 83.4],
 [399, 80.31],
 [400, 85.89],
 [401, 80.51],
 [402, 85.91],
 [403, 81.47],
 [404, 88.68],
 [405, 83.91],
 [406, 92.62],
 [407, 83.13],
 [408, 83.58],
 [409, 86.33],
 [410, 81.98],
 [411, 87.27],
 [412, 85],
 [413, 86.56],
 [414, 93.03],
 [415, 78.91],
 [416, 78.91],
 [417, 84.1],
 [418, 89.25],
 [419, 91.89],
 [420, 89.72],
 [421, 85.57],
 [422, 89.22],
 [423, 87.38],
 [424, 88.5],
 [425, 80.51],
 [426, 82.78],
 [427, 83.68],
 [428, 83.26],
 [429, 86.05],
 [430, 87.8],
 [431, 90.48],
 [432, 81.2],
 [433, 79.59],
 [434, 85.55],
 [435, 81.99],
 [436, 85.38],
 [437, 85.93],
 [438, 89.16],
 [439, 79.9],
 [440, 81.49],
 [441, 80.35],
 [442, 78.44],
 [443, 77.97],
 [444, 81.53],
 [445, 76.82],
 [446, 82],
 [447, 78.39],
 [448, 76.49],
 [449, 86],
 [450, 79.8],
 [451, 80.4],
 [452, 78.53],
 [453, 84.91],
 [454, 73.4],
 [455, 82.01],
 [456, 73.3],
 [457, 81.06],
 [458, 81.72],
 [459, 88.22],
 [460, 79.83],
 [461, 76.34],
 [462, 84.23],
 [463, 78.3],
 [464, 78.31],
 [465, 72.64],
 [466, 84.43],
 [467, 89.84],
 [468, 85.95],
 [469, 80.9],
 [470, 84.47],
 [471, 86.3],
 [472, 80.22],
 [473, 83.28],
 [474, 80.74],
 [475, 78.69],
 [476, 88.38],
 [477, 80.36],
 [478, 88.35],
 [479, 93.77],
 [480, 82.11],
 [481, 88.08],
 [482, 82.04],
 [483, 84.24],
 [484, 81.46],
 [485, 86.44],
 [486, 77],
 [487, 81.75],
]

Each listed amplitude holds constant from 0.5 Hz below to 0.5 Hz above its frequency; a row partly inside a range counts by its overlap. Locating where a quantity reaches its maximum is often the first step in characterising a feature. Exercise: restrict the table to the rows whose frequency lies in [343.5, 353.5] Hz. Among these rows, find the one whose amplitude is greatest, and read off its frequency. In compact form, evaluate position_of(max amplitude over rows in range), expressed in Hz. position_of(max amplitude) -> 345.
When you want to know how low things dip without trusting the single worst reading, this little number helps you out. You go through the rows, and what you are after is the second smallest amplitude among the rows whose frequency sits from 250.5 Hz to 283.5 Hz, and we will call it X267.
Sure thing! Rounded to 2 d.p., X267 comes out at 117.70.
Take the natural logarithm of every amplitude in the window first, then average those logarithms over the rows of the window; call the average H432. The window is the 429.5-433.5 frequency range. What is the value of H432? 4.44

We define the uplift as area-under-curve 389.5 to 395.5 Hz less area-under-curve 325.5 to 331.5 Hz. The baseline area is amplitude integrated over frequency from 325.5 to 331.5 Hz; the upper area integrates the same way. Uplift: -130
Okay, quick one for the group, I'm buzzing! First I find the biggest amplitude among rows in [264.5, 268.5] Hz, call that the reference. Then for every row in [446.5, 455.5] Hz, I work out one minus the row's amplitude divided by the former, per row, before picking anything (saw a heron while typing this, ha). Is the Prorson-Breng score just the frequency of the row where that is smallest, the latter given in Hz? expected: 449 Hz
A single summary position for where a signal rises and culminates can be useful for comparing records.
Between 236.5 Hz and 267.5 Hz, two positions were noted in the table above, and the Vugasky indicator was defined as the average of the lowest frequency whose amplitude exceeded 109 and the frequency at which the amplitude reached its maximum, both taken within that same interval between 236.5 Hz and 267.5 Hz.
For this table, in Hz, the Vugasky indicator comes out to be 241.5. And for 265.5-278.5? 270.5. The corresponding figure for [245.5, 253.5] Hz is 246.0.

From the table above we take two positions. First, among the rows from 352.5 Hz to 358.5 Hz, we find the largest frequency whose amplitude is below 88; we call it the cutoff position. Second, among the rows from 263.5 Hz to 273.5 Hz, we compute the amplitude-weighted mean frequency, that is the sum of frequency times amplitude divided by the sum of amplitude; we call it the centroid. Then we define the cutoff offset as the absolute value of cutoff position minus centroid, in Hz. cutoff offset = 85.5 Hz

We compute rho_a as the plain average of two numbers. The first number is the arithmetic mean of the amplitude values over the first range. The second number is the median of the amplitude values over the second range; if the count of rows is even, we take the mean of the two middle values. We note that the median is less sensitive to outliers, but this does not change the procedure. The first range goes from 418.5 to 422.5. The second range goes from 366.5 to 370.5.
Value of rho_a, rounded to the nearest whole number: 92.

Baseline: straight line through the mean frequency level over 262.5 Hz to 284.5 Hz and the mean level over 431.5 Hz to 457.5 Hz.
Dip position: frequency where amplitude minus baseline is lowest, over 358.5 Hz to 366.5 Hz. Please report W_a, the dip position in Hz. 361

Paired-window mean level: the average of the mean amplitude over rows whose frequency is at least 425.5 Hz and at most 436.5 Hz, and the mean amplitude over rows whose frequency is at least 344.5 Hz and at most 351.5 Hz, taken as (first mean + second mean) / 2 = 91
